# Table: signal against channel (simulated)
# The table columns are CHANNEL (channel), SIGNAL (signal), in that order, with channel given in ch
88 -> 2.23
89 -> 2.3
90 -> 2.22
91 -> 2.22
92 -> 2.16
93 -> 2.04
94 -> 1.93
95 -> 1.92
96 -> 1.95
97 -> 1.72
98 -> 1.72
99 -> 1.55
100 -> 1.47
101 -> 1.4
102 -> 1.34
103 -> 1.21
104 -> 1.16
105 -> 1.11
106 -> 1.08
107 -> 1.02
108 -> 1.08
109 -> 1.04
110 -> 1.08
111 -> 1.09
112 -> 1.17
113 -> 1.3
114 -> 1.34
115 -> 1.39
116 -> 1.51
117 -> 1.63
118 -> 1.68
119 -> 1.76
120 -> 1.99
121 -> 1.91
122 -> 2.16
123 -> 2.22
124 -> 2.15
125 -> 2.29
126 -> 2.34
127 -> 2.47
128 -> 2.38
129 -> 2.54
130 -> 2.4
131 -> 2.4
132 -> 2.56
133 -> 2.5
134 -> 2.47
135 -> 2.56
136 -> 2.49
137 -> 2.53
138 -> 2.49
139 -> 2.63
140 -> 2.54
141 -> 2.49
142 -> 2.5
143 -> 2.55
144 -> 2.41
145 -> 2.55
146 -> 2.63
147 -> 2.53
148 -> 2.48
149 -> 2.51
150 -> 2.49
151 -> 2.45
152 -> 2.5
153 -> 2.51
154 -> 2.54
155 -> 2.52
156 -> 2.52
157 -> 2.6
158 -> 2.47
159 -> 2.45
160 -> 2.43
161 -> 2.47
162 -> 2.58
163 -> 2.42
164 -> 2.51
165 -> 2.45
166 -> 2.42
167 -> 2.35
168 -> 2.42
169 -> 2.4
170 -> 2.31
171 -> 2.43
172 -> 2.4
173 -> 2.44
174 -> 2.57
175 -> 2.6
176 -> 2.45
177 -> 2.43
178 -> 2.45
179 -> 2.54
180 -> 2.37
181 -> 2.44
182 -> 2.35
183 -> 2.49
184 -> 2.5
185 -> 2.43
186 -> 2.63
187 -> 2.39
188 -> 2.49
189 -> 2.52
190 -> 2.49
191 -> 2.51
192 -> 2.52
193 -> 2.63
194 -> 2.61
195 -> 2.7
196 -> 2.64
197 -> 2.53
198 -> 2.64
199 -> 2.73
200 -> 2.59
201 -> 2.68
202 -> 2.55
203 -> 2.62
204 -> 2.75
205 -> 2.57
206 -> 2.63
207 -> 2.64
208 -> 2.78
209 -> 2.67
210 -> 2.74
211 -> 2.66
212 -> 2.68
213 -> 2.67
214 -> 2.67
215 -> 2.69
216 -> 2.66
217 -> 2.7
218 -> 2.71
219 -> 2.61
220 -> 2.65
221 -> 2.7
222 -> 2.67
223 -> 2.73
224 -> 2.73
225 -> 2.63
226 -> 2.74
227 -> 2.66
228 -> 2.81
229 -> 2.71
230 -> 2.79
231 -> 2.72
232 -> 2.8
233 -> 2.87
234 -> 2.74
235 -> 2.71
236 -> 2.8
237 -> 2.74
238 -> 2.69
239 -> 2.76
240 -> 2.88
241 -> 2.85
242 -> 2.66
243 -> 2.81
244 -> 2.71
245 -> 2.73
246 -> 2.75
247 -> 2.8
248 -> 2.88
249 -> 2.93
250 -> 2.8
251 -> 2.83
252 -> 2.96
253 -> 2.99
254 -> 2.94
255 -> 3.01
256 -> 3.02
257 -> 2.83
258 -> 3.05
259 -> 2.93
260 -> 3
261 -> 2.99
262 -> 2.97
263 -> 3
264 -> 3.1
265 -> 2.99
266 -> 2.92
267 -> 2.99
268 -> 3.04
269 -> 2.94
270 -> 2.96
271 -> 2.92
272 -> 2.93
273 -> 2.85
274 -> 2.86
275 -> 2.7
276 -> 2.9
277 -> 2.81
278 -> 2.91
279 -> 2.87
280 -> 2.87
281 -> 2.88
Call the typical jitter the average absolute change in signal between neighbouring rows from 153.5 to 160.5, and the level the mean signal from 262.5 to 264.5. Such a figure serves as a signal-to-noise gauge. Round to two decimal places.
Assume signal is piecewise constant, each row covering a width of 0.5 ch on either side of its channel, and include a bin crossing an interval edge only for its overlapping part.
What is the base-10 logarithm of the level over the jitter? 1.83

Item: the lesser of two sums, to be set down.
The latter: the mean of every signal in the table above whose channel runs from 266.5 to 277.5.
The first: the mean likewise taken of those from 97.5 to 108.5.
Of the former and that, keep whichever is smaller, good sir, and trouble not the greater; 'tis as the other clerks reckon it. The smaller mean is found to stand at 1.29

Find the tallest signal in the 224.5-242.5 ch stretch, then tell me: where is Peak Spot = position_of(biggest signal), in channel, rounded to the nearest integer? 240 ch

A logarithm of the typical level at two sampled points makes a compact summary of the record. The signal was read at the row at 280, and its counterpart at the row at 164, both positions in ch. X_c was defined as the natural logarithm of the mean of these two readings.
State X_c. 1.0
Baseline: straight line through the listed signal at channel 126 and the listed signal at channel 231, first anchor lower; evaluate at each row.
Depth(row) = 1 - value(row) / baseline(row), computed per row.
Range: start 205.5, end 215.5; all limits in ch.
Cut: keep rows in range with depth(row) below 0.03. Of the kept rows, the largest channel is 215 ch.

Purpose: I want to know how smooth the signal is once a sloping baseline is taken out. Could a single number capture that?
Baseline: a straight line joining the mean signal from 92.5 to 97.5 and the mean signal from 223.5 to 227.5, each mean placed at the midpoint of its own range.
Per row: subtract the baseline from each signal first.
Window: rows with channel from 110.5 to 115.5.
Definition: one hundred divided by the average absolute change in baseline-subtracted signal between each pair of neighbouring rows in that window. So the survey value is 1448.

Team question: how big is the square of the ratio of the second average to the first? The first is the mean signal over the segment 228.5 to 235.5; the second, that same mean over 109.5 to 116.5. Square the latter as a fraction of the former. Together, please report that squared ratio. 0.2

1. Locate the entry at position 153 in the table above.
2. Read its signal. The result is 2.51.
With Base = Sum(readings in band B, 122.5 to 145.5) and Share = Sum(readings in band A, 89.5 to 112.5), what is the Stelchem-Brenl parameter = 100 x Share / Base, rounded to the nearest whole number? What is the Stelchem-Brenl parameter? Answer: 61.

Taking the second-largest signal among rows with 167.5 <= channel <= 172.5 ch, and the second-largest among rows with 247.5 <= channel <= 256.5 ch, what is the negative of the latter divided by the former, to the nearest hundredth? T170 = -1.24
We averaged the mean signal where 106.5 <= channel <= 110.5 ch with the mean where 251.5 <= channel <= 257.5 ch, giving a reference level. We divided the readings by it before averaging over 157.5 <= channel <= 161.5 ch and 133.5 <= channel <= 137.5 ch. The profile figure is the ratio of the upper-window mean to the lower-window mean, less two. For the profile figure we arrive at -1.023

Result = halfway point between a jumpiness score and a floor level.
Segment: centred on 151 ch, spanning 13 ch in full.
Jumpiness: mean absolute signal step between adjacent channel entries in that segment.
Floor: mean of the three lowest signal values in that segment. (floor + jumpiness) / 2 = 1.26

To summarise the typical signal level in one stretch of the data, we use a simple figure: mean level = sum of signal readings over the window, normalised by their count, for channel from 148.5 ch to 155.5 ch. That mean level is 2.50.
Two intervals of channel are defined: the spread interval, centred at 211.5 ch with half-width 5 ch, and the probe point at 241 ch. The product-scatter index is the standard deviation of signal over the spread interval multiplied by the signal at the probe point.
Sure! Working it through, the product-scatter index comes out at 0.1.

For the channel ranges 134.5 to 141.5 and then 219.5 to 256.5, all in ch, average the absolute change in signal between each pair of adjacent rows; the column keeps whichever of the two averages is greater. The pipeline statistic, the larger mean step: 0.074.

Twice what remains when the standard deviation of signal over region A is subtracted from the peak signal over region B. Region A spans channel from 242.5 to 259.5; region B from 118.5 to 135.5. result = 4.91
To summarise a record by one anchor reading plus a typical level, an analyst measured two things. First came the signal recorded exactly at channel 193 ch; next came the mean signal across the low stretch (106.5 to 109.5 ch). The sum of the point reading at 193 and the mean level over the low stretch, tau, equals 3.7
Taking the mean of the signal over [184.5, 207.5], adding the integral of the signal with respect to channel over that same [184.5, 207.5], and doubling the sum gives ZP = 124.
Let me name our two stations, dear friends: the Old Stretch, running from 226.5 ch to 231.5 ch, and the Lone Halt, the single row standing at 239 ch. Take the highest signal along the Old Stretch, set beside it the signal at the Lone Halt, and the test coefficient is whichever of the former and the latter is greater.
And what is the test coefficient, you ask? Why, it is 2.81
